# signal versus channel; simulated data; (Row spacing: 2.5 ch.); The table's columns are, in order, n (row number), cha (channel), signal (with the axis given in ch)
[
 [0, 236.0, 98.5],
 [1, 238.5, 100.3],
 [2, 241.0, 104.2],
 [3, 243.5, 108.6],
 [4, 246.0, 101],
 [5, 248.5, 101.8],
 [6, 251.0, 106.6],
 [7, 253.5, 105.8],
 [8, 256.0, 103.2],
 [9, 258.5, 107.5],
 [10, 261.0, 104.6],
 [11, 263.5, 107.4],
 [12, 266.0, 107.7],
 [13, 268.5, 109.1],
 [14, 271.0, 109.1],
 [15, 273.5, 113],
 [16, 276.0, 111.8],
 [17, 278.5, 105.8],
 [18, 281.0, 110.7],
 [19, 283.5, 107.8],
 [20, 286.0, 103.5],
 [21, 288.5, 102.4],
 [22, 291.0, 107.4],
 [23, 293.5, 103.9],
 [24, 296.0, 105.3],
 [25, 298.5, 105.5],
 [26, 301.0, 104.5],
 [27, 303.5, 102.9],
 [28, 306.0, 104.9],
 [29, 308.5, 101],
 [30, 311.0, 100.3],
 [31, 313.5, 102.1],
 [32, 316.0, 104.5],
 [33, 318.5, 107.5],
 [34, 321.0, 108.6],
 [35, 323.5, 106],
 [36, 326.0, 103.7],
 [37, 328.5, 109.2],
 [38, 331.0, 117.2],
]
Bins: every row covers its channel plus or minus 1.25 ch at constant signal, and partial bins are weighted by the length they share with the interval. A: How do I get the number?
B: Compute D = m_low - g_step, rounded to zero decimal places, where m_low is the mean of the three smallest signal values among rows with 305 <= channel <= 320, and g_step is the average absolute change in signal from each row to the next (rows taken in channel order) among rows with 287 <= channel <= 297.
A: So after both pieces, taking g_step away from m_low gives 98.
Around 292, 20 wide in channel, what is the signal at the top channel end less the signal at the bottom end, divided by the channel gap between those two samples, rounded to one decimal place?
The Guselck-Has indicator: -0.2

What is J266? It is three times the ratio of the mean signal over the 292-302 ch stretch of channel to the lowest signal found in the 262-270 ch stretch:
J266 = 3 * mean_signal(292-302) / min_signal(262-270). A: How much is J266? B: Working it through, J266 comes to 2.93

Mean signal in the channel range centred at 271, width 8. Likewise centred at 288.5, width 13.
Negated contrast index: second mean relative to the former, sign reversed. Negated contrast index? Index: -0.95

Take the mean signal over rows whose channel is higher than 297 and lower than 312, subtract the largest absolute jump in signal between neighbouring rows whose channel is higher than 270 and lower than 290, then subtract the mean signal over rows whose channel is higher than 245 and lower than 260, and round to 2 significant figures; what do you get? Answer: -7.1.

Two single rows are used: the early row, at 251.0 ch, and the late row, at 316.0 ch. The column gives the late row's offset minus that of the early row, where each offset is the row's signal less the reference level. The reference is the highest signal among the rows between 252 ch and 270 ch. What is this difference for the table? -2.1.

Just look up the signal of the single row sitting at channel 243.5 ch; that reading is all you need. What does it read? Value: 108.6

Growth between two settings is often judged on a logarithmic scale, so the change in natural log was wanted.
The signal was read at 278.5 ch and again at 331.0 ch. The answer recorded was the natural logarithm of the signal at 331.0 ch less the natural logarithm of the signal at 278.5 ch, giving 0.10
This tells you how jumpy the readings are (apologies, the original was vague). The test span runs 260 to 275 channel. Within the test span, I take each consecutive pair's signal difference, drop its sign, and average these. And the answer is 1.7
